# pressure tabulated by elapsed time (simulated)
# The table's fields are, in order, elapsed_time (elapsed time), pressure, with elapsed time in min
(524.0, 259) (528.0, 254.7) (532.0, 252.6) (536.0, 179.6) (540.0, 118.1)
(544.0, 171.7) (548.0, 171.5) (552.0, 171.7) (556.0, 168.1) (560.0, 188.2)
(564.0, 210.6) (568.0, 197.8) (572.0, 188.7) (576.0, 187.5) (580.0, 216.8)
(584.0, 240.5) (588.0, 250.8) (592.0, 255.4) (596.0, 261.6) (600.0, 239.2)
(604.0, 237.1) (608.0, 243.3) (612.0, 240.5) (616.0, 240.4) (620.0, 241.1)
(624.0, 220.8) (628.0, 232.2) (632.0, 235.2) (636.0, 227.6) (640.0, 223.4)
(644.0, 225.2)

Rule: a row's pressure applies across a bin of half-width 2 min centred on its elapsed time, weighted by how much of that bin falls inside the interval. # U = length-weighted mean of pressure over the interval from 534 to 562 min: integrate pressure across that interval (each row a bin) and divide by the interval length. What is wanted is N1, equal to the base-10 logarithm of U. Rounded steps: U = 167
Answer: 2.22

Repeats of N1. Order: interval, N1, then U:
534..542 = 2.17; 149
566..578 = 2.28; 191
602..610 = 2.38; 240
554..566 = 2.28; 189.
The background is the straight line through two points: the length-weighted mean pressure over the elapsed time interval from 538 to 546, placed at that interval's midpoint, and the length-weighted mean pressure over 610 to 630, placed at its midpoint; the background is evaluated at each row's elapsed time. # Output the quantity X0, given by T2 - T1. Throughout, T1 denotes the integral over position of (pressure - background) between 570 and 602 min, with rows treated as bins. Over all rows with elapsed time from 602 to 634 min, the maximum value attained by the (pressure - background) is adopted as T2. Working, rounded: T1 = 1099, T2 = 22.2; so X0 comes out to -1077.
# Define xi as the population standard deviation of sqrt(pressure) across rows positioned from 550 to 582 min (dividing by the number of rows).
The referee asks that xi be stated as 0.57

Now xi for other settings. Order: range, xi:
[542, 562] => 0.27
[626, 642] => 0.15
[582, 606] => 0.29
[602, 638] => 0.23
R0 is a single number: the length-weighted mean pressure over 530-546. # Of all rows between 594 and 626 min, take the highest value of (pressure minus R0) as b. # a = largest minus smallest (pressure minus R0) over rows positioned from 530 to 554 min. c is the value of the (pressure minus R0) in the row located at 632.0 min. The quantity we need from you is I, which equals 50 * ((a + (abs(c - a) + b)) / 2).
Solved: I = 7385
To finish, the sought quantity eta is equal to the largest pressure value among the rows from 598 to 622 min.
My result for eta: 243.3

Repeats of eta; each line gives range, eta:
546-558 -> 171.7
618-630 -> 241.1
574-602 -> 261.6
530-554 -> 252.6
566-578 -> 197.8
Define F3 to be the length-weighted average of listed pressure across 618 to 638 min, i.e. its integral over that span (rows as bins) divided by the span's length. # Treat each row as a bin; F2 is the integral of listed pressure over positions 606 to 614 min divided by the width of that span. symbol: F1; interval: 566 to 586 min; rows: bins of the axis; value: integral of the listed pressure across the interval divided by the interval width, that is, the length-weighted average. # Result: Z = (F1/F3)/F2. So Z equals 0.0037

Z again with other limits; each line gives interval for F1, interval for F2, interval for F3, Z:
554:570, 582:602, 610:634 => 0.0033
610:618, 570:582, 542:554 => 0.0071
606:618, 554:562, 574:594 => 0.0059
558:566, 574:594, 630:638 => 0.0037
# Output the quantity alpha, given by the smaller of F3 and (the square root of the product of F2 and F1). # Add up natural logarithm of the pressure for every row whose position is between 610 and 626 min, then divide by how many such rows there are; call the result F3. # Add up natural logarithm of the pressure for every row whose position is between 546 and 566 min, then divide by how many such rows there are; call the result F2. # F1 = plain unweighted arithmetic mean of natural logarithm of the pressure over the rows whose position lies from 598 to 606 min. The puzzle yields 5.33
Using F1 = 5.47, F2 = 5.20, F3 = 5.46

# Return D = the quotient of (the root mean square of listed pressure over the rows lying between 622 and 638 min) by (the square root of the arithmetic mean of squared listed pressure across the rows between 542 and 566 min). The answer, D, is 1.27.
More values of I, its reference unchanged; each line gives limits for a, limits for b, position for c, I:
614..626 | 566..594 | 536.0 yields 2910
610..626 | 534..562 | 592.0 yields 2065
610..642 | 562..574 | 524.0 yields 2715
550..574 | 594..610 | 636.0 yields 3205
